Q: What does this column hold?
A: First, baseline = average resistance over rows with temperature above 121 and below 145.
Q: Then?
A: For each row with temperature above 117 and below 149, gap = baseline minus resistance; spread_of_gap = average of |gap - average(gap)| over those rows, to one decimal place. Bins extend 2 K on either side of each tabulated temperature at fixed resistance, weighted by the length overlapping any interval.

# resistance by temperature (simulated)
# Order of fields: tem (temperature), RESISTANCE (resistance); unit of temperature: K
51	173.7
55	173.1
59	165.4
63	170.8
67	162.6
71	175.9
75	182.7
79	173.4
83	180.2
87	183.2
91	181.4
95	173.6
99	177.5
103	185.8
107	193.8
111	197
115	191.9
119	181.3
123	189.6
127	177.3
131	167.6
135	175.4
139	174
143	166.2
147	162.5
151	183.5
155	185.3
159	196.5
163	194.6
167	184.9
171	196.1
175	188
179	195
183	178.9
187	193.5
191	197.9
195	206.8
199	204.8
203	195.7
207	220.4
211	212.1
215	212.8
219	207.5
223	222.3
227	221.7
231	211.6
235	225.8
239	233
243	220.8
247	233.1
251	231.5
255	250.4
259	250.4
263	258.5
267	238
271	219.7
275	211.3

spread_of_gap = 6.7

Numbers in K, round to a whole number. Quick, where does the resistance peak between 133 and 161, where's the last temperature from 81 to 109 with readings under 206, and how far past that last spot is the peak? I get 52 K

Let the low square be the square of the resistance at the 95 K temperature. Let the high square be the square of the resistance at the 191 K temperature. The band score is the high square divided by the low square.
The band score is 1.30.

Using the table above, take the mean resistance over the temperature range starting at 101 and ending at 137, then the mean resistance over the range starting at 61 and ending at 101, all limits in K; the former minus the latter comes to 8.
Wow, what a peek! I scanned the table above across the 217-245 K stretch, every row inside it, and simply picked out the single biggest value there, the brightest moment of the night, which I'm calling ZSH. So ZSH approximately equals 233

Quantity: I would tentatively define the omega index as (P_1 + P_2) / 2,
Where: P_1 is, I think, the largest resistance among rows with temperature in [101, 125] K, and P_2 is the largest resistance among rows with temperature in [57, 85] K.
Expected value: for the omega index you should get 190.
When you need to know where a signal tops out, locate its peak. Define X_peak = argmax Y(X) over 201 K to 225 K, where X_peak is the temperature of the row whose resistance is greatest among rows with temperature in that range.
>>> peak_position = 223 K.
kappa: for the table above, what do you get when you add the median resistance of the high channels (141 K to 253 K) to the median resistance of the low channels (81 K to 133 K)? 383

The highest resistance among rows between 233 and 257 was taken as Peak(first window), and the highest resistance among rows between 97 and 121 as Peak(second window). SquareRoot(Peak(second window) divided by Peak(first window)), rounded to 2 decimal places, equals 0.89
